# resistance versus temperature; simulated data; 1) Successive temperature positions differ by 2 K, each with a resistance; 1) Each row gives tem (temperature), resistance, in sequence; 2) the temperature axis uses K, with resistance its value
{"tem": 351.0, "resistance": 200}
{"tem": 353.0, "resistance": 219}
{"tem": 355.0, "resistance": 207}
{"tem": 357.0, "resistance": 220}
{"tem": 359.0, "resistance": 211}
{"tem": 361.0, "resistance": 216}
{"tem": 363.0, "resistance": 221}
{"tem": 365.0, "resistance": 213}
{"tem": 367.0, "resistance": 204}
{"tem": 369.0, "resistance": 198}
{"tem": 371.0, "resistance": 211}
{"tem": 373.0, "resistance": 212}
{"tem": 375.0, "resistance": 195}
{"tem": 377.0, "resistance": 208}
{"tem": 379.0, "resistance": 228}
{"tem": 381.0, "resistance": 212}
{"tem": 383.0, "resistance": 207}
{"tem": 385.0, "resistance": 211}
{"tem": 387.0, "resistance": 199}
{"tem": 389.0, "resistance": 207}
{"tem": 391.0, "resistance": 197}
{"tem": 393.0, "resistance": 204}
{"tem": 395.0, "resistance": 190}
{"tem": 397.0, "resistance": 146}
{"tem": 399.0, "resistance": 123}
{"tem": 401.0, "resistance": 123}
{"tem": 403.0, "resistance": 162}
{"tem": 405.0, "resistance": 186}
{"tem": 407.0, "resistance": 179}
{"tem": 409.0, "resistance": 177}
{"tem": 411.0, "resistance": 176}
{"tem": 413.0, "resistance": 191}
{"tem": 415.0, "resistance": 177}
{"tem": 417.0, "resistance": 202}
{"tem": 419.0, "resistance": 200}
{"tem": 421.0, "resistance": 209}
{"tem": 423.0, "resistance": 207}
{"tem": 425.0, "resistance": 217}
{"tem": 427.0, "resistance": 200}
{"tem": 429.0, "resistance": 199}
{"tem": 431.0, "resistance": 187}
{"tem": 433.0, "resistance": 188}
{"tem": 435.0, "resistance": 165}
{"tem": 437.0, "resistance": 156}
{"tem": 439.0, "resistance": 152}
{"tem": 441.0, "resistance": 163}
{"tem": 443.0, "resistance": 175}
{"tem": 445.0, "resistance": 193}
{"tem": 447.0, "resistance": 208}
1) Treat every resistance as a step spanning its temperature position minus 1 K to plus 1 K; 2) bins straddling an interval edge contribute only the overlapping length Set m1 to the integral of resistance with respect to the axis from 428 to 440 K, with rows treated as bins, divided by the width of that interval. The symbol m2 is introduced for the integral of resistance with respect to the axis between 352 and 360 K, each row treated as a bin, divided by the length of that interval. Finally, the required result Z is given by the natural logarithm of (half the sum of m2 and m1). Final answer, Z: 5.27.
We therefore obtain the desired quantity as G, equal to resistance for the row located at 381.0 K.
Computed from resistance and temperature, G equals 212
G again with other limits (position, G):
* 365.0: 213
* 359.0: 211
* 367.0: 204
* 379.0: 228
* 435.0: 165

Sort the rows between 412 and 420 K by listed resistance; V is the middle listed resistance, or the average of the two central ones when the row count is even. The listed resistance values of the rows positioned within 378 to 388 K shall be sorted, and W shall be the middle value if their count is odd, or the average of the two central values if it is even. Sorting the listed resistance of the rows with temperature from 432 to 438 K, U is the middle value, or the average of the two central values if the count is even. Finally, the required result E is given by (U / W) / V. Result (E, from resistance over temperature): 0.0040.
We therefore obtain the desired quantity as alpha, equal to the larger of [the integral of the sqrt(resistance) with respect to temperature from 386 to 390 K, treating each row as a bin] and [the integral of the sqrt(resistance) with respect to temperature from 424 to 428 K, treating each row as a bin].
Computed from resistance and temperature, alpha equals 57.7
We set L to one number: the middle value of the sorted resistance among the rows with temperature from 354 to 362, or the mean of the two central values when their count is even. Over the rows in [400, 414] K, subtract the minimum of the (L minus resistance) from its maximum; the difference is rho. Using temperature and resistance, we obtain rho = 68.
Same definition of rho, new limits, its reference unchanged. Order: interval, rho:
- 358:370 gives 23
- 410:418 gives 26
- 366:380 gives 33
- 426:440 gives 48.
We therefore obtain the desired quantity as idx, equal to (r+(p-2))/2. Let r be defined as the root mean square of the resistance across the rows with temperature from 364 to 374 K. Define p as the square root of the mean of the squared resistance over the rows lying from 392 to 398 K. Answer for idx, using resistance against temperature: 194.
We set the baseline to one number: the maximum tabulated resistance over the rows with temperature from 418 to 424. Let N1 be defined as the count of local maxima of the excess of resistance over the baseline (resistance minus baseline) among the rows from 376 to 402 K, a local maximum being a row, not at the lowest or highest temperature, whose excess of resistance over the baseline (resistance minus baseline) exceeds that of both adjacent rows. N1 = 4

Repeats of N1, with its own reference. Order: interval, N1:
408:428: 4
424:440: 1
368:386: 2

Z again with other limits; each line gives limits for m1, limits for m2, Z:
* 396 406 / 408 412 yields 5.09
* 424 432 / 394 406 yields 5.18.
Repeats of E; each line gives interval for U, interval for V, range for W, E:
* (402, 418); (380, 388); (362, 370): 0.0041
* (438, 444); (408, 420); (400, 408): 0.0052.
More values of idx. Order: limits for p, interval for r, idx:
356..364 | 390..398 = 200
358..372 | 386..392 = 205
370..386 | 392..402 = 185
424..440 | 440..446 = 180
